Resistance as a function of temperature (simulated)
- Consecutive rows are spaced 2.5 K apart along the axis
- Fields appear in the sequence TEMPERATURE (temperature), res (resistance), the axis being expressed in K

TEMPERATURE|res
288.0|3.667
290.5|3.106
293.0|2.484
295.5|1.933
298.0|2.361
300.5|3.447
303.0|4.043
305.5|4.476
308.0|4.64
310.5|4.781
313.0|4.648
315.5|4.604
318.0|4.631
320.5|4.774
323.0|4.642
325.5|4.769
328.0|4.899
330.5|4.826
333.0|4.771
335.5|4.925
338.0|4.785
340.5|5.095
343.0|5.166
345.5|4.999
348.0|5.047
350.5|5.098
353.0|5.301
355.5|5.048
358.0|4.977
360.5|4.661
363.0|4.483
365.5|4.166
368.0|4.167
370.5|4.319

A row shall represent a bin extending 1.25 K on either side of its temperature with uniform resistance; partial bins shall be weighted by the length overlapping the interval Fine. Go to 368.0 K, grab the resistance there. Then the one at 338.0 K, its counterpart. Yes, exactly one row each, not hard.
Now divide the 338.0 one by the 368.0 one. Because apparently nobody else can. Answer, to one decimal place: 1.1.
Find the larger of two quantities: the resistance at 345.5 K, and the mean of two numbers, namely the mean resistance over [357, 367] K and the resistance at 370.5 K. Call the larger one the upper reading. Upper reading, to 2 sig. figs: 5.0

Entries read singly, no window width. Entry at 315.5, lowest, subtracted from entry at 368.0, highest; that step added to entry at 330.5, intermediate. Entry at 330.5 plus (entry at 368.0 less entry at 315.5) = 4.4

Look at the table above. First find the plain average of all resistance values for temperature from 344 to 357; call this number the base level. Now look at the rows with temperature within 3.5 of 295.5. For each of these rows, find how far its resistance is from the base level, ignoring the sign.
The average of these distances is 2.8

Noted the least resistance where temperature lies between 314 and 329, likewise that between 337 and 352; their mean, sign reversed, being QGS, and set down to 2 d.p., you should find -4.69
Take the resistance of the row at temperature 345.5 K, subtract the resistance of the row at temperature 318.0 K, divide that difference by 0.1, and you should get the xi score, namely 4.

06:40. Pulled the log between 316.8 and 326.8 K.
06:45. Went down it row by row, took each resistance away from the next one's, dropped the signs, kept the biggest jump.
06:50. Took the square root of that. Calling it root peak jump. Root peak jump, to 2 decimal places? 0.38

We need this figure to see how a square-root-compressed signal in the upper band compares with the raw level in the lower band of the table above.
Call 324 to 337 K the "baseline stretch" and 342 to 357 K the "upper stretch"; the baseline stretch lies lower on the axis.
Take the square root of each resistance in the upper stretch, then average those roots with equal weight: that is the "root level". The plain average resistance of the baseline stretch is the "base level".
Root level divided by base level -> 0.47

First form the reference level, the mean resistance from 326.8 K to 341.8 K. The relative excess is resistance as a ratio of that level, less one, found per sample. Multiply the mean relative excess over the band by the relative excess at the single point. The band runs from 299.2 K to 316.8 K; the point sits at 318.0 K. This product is 0.005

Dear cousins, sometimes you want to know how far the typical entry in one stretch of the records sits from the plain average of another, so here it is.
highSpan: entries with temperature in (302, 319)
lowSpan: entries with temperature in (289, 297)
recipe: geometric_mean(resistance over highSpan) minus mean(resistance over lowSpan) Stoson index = 2.0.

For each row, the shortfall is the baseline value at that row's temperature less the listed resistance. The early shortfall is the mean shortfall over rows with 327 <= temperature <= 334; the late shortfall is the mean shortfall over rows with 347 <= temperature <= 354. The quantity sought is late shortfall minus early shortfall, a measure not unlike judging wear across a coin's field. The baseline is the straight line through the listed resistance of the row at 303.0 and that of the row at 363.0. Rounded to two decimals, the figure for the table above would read -0.17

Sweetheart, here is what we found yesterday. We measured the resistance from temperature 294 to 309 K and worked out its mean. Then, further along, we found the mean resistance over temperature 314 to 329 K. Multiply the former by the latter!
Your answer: 16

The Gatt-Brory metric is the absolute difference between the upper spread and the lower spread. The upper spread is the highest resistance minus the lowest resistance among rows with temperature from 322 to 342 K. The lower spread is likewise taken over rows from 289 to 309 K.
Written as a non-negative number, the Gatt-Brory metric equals 2.3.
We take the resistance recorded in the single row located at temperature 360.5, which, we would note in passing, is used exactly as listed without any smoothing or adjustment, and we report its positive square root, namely 2.16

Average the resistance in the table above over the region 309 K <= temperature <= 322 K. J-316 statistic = 4.69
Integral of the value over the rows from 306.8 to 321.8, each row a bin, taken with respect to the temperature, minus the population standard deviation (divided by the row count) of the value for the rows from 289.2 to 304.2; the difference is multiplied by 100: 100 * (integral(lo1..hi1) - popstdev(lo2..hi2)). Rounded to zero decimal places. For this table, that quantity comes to 6948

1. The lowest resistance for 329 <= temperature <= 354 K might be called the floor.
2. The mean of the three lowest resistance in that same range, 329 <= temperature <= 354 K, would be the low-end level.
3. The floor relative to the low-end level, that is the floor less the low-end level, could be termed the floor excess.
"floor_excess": -0.02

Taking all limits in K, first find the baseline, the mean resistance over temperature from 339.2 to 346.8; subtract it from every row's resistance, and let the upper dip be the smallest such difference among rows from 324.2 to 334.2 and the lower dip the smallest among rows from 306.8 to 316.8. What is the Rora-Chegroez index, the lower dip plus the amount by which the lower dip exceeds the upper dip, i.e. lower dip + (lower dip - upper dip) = -0.6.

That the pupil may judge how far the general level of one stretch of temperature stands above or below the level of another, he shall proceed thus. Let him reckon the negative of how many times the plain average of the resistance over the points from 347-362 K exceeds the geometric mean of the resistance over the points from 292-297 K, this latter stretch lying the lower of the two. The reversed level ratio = -2.29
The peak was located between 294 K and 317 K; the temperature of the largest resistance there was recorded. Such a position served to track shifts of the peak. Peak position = 310.5 K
